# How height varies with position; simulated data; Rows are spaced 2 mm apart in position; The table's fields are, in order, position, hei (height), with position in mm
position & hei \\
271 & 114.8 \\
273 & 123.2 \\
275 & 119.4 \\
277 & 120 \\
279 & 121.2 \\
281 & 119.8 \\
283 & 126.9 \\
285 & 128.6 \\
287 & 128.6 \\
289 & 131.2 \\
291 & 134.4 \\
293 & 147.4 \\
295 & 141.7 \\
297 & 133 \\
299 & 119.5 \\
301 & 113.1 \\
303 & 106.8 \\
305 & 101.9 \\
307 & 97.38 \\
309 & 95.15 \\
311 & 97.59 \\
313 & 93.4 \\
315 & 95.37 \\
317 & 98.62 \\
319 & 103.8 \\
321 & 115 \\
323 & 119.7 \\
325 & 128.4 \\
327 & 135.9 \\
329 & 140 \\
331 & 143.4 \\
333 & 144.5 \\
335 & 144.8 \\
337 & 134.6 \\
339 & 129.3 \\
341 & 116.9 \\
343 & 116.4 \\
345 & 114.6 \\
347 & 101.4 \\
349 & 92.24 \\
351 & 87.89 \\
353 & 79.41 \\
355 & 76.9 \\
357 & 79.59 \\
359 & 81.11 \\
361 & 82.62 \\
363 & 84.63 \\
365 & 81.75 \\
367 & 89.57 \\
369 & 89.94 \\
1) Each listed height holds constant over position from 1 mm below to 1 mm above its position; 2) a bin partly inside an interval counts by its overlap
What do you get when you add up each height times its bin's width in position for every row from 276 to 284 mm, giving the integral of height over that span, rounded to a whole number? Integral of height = 976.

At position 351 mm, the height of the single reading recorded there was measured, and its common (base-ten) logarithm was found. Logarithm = 1.944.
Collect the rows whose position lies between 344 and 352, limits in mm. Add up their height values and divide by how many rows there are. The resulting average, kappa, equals 99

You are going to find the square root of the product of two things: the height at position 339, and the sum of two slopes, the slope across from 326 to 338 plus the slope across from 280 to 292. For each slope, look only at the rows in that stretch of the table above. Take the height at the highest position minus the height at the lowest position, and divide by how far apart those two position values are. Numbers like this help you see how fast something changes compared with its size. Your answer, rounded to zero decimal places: 13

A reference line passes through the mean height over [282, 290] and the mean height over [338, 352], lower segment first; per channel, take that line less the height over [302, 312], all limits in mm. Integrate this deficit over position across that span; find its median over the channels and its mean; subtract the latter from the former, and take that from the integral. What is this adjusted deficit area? 217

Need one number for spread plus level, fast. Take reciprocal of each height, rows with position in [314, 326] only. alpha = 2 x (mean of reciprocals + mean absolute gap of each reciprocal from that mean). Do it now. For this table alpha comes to 0.020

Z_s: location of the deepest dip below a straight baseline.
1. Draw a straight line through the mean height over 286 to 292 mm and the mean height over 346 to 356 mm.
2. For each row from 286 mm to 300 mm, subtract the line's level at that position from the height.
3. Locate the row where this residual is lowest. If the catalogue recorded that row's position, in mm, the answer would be 299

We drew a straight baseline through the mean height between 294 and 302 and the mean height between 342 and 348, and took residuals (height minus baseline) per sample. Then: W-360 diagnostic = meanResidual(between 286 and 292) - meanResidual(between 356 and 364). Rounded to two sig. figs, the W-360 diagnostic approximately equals 25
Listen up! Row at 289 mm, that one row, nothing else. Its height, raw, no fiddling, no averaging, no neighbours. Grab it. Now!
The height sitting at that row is 131.2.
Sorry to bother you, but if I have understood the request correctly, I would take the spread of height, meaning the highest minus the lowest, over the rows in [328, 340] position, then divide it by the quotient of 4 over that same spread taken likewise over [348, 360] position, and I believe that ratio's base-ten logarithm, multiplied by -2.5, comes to -4.4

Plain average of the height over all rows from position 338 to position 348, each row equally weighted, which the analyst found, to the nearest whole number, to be 116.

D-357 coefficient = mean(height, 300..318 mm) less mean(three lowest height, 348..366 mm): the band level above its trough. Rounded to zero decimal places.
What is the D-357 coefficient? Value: 21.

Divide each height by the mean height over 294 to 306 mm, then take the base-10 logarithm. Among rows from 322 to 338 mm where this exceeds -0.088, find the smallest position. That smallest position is 323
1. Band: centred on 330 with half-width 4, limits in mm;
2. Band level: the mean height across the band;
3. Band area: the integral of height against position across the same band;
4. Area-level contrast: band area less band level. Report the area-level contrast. 987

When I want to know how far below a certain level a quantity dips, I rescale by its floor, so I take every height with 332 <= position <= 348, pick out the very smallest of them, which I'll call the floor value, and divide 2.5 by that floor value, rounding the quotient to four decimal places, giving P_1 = 0.0247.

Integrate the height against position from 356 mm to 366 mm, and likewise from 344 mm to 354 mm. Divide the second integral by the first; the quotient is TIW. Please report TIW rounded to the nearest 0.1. 1.2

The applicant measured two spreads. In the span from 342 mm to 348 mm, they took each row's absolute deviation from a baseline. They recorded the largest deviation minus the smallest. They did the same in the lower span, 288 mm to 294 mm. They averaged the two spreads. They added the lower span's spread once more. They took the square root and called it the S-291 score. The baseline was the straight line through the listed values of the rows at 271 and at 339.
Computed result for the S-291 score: 5.6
